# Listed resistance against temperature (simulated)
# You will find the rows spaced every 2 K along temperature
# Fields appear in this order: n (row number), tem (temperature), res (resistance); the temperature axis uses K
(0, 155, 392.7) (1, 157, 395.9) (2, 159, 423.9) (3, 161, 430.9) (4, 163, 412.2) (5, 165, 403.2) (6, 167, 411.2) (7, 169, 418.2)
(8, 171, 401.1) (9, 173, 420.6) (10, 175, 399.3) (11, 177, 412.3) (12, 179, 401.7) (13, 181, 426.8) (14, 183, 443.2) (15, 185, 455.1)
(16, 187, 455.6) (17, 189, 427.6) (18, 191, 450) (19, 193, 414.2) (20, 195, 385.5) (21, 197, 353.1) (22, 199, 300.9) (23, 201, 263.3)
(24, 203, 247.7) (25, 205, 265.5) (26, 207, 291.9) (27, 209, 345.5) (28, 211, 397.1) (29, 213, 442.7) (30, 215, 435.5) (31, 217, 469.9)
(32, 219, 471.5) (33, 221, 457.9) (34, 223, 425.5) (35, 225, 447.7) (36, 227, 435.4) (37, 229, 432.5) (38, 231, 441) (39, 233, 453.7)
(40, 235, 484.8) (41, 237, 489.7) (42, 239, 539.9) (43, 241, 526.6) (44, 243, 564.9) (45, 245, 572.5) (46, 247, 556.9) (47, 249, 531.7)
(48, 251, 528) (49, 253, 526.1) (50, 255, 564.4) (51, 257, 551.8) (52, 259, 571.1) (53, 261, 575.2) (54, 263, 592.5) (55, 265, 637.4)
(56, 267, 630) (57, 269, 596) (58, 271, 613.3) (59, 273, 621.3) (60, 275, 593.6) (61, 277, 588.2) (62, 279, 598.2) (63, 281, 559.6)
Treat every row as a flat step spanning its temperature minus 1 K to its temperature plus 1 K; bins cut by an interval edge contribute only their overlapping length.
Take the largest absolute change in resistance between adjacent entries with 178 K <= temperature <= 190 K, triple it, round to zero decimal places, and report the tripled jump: 84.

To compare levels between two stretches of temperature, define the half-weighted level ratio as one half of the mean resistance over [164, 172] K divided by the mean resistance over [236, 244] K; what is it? 0.39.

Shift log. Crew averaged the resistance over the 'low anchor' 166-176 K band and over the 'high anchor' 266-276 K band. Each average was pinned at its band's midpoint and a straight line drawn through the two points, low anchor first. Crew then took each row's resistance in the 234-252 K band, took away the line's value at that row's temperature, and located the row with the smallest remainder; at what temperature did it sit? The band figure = 235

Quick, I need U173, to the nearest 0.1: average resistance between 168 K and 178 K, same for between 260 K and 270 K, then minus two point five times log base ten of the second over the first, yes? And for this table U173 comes -0.4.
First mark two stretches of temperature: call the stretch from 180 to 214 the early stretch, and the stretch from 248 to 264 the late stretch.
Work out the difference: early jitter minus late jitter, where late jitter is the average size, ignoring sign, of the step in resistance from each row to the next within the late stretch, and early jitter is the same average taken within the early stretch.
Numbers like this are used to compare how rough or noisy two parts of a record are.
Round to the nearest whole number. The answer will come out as 16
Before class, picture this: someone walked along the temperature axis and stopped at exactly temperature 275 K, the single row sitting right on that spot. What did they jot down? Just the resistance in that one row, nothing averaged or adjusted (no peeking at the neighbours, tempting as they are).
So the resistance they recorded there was 593.6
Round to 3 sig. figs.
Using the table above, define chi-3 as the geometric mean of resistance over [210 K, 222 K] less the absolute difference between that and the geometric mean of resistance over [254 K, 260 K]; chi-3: 328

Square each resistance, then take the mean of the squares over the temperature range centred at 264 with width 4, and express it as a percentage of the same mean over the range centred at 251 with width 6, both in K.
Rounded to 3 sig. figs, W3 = 136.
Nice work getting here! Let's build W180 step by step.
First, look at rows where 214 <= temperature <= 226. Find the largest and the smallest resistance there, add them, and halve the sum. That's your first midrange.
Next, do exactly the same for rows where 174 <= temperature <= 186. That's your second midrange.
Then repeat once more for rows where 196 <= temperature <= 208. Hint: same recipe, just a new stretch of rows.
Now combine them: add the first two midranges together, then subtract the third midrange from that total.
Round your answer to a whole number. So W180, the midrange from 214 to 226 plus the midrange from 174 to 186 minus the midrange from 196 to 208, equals 575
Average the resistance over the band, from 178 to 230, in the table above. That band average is 398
